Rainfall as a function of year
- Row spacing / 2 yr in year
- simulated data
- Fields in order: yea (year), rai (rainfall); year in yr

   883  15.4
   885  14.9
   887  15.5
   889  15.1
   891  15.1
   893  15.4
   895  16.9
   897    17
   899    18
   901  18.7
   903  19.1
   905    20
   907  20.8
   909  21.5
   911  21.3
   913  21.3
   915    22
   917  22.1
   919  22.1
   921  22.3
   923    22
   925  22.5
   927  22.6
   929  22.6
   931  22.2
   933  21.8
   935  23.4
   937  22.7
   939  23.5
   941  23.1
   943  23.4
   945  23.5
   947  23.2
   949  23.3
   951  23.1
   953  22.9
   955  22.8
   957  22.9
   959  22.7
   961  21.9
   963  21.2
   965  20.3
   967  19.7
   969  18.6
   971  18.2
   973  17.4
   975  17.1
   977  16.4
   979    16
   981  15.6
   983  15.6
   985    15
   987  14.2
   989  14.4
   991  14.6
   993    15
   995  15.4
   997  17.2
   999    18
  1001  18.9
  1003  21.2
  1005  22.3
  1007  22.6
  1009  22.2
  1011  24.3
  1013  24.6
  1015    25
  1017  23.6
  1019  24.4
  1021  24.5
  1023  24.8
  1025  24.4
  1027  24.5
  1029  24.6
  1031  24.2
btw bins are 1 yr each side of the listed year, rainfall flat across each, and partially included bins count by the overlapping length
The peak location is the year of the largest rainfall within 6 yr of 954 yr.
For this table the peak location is 949 yr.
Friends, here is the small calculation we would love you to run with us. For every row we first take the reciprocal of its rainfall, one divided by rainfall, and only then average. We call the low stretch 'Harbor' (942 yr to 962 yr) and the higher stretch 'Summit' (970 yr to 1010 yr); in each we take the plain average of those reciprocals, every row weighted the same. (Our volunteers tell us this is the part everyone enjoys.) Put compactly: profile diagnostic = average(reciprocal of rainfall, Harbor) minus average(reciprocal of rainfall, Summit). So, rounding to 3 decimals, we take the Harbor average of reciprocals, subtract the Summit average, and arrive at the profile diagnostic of -0.015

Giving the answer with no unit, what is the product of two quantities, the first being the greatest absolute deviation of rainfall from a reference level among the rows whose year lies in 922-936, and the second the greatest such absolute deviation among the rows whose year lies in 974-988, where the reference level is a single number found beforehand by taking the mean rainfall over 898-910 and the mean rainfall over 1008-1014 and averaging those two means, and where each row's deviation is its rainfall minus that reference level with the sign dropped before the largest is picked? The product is 13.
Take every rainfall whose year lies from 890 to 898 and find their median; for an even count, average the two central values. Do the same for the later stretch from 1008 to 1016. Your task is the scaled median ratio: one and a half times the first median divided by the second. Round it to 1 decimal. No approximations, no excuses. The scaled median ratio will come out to 1.0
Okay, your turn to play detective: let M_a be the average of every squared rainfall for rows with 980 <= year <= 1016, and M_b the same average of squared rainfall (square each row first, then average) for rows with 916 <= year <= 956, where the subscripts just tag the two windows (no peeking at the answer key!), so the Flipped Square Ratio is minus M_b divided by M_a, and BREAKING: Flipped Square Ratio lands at -1.4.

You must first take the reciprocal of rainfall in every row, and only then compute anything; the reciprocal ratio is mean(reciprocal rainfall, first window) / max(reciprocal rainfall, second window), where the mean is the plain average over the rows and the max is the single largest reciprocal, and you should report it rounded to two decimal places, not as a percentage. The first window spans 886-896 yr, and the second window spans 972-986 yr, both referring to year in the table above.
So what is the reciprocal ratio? 0.96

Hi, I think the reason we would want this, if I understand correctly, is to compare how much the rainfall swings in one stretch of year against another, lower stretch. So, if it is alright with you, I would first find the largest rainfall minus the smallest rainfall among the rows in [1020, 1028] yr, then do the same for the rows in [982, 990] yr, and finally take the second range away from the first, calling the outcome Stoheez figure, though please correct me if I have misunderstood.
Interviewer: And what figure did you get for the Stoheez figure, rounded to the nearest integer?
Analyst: -1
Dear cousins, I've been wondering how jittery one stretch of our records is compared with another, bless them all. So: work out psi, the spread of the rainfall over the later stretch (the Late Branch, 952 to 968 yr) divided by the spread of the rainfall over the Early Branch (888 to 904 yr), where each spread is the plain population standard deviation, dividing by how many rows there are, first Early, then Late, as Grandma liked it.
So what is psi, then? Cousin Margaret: 0.79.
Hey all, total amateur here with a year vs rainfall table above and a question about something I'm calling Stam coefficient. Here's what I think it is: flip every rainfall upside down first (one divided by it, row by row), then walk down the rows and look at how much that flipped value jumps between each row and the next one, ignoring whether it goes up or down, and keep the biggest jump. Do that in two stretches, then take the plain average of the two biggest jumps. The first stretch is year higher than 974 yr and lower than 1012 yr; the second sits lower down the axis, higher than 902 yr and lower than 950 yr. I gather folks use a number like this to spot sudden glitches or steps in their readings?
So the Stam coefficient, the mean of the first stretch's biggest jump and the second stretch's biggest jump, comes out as 0.0050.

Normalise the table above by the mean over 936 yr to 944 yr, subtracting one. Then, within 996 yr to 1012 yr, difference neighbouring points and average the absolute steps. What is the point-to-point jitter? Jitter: 0.049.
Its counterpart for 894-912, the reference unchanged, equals 0.026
